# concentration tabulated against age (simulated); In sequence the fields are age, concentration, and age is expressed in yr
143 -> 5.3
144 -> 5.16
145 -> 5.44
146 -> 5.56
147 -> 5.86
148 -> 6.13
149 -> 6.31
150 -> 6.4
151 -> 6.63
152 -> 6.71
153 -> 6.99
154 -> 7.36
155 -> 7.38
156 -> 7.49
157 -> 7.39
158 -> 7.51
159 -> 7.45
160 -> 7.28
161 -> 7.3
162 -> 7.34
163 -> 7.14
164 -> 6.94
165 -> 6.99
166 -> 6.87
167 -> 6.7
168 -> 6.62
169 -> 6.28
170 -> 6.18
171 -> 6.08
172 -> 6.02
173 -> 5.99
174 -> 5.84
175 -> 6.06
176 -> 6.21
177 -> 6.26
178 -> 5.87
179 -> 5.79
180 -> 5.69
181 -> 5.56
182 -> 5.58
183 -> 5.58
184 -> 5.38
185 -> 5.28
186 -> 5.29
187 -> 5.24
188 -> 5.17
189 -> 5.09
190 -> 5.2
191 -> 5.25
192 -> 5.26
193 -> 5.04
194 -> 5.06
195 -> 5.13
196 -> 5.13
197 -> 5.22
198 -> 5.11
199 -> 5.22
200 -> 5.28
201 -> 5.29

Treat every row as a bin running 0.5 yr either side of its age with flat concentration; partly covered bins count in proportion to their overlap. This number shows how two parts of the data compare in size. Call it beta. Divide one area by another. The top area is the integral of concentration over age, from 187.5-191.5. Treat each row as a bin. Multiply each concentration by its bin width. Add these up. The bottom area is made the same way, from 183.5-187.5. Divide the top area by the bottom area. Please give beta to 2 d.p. 0.98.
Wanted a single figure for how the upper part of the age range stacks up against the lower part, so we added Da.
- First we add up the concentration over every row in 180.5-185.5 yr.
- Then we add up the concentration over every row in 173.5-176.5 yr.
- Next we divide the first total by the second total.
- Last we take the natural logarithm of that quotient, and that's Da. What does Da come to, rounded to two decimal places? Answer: 0.41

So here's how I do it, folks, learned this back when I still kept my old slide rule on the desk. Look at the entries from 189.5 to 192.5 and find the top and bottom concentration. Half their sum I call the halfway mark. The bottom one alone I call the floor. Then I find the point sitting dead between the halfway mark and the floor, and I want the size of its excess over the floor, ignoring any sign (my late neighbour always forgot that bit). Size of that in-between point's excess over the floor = 0.015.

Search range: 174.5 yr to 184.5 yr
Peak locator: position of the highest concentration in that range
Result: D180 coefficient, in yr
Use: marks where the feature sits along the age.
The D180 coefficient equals 177 yr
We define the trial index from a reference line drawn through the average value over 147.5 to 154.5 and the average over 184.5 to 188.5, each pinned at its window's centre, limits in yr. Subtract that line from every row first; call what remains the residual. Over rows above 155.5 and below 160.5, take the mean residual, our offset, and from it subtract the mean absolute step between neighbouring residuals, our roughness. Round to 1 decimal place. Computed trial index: 1.0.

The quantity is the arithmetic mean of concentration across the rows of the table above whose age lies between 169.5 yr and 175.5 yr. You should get 6.03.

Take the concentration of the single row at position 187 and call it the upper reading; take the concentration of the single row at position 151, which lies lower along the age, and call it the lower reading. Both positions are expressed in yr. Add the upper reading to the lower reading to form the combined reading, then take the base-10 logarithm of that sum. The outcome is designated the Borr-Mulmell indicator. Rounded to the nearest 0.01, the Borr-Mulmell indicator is 1.07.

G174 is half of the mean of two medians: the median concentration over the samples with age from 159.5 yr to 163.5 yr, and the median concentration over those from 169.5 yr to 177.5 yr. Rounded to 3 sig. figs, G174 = 3.34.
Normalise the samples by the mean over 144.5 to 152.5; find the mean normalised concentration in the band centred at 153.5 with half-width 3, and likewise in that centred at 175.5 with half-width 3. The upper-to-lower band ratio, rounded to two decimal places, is 0.85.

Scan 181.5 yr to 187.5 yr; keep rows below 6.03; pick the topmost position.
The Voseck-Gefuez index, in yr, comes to 187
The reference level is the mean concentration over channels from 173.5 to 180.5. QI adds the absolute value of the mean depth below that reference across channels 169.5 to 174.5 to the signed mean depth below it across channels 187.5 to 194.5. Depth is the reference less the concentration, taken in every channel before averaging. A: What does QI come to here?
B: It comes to 0.87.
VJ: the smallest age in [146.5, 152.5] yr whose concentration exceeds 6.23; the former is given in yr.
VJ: 149 yr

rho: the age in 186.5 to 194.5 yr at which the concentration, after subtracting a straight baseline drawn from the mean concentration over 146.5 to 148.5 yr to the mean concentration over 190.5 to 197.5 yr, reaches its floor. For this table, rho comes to 189 yr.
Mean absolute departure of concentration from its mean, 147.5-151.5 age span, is 0.15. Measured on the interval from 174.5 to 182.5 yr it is 0.22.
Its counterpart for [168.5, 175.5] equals 0.10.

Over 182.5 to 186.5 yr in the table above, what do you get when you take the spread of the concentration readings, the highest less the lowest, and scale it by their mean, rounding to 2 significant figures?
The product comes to 1.6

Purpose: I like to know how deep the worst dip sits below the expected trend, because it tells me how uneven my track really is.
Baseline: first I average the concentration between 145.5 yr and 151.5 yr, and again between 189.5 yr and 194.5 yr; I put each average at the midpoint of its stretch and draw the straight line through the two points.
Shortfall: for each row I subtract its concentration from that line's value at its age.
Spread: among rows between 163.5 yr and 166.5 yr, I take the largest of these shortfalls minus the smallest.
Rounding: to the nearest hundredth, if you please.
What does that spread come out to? 0.10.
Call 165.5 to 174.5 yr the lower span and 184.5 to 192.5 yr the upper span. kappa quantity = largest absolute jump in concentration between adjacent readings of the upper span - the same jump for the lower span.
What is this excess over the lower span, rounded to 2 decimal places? -0.23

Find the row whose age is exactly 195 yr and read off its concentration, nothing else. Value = 5.13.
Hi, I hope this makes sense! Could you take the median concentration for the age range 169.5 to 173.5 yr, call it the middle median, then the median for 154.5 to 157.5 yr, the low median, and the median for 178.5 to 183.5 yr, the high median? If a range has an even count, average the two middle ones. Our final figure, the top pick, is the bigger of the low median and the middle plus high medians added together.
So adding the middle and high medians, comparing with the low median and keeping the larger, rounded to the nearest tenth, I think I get 11.6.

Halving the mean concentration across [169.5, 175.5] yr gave 3.0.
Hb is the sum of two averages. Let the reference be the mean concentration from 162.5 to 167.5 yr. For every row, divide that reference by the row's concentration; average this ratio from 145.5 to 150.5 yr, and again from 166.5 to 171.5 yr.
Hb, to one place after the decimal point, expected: 2.2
